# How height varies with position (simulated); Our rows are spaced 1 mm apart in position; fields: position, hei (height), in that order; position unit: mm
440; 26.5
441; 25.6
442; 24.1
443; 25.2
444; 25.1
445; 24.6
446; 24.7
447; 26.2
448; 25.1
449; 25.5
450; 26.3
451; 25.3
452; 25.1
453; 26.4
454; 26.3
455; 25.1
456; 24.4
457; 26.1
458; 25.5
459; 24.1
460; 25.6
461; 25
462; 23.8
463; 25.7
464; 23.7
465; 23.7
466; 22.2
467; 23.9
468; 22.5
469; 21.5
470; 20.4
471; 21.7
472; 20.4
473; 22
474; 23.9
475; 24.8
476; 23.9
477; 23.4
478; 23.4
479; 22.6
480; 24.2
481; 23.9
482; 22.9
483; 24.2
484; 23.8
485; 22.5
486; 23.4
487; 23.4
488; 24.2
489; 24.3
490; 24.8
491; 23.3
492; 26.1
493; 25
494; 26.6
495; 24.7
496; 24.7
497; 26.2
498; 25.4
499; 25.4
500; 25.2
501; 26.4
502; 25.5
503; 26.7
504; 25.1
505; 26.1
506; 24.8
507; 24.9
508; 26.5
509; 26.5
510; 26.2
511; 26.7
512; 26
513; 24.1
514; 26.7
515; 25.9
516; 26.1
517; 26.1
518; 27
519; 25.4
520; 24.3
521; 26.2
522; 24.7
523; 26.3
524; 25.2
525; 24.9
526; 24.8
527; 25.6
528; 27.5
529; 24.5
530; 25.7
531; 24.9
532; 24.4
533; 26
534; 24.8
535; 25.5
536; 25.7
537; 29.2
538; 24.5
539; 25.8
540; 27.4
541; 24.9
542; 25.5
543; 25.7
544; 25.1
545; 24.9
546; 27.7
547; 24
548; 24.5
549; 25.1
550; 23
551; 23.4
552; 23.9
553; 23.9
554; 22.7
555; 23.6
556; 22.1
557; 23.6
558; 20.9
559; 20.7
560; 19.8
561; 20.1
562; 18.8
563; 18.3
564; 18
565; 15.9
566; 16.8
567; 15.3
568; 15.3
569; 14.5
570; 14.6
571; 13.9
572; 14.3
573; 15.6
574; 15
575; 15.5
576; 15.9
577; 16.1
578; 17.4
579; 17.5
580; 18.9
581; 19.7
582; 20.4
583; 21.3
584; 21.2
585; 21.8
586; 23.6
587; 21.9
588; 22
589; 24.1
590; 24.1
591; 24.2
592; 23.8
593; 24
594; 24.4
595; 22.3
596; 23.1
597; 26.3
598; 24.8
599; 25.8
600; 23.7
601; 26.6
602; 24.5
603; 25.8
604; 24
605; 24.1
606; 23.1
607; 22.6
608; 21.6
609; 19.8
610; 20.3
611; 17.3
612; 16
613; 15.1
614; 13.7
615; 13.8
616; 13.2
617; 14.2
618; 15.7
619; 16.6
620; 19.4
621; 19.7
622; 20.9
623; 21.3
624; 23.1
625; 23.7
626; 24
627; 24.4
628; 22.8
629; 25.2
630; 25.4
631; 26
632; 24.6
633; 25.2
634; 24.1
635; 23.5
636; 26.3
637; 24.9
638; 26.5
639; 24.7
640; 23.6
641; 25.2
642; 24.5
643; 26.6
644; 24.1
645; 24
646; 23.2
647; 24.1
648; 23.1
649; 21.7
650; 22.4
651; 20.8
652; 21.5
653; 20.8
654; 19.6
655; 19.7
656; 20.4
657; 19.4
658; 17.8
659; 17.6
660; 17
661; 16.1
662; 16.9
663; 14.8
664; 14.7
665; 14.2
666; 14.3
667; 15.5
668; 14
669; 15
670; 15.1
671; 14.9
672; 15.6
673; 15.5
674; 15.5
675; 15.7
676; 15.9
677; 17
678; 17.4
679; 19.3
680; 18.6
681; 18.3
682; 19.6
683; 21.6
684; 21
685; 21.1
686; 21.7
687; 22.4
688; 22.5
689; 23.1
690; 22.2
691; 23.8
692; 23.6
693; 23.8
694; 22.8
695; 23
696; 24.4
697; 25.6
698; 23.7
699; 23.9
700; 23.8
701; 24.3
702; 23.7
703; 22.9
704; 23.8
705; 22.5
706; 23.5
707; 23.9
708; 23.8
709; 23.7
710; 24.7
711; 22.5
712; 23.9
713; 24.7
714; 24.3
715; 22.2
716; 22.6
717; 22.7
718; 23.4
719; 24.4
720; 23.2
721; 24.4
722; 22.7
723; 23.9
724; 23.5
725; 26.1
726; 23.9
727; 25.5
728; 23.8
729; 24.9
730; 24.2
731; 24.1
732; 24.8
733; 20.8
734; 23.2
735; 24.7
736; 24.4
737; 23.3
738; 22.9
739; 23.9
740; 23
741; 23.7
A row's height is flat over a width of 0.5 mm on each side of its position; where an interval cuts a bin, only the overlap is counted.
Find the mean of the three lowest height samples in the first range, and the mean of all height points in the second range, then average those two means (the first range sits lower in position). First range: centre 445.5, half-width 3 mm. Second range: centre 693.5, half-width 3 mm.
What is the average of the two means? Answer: 24.2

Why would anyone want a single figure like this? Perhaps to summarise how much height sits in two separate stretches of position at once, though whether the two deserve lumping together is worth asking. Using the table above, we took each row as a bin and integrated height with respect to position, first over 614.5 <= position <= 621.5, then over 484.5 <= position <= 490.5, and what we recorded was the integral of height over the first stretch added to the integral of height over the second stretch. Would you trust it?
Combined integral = 255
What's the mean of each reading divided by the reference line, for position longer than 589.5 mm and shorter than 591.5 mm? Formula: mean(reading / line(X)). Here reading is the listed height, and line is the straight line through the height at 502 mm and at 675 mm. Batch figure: 1.18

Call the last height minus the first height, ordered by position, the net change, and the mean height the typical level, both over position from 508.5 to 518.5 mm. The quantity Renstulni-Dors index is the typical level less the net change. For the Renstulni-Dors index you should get 25.6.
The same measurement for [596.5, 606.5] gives 28.1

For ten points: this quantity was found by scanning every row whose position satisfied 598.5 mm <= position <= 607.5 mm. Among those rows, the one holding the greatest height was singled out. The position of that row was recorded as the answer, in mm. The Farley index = 601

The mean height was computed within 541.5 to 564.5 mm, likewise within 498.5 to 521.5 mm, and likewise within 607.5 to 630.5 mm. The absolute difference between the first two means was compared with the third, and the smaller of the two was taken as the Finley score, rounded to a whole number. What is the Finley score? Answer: 3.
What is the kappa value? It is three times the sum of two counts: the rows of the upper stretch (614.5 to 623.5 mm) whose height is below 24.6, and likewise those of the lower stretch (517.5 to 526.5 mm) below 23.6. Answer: 27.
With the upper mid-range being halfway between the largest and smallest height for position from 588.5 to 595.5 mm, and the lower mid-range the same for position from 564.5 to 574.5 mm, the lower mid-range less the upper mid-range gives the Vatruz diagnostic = -8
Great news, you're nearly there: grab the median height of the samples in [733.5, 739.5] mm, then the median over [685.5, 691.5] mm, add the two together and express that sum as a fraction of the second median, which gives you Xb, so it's 2.05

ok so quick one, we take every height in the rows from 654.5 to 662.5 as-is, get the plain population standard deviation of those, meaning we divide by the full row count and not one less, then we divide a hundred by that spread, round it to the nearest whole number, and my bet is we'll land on 70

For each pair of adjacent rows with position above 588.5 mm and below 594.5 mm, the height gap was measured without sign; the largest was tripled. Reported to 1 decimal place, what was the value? 1.2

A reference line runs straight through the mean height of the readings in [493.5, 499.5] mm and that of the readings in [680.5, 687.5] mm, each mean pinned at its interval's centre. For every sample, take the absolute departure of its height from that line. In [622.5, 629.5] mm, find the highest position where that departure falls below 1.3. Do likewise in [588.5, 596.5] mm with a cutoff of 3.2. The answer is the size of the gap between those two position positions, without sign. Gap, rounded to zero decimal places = 32 mm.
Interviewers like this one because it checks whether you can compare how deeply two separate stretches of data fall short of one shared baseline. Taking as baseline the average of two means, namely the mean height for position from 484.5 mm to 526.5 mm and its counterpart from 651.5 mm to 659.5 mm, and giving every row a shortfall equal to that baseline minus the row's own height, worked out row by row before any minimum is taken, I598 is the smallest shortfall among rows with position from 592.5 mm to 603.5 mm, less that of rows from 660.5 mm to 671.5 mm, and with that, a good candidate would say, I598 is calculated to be -10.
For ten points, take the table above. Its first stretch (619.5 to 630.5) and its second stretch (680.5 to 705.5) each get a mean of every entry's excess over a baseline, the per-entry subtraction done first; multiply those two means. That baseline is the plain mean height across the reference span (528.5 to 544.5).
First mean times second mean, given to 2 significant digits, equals 8.2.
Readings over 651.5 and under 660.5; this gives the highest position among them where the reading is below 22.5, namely 660 mm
